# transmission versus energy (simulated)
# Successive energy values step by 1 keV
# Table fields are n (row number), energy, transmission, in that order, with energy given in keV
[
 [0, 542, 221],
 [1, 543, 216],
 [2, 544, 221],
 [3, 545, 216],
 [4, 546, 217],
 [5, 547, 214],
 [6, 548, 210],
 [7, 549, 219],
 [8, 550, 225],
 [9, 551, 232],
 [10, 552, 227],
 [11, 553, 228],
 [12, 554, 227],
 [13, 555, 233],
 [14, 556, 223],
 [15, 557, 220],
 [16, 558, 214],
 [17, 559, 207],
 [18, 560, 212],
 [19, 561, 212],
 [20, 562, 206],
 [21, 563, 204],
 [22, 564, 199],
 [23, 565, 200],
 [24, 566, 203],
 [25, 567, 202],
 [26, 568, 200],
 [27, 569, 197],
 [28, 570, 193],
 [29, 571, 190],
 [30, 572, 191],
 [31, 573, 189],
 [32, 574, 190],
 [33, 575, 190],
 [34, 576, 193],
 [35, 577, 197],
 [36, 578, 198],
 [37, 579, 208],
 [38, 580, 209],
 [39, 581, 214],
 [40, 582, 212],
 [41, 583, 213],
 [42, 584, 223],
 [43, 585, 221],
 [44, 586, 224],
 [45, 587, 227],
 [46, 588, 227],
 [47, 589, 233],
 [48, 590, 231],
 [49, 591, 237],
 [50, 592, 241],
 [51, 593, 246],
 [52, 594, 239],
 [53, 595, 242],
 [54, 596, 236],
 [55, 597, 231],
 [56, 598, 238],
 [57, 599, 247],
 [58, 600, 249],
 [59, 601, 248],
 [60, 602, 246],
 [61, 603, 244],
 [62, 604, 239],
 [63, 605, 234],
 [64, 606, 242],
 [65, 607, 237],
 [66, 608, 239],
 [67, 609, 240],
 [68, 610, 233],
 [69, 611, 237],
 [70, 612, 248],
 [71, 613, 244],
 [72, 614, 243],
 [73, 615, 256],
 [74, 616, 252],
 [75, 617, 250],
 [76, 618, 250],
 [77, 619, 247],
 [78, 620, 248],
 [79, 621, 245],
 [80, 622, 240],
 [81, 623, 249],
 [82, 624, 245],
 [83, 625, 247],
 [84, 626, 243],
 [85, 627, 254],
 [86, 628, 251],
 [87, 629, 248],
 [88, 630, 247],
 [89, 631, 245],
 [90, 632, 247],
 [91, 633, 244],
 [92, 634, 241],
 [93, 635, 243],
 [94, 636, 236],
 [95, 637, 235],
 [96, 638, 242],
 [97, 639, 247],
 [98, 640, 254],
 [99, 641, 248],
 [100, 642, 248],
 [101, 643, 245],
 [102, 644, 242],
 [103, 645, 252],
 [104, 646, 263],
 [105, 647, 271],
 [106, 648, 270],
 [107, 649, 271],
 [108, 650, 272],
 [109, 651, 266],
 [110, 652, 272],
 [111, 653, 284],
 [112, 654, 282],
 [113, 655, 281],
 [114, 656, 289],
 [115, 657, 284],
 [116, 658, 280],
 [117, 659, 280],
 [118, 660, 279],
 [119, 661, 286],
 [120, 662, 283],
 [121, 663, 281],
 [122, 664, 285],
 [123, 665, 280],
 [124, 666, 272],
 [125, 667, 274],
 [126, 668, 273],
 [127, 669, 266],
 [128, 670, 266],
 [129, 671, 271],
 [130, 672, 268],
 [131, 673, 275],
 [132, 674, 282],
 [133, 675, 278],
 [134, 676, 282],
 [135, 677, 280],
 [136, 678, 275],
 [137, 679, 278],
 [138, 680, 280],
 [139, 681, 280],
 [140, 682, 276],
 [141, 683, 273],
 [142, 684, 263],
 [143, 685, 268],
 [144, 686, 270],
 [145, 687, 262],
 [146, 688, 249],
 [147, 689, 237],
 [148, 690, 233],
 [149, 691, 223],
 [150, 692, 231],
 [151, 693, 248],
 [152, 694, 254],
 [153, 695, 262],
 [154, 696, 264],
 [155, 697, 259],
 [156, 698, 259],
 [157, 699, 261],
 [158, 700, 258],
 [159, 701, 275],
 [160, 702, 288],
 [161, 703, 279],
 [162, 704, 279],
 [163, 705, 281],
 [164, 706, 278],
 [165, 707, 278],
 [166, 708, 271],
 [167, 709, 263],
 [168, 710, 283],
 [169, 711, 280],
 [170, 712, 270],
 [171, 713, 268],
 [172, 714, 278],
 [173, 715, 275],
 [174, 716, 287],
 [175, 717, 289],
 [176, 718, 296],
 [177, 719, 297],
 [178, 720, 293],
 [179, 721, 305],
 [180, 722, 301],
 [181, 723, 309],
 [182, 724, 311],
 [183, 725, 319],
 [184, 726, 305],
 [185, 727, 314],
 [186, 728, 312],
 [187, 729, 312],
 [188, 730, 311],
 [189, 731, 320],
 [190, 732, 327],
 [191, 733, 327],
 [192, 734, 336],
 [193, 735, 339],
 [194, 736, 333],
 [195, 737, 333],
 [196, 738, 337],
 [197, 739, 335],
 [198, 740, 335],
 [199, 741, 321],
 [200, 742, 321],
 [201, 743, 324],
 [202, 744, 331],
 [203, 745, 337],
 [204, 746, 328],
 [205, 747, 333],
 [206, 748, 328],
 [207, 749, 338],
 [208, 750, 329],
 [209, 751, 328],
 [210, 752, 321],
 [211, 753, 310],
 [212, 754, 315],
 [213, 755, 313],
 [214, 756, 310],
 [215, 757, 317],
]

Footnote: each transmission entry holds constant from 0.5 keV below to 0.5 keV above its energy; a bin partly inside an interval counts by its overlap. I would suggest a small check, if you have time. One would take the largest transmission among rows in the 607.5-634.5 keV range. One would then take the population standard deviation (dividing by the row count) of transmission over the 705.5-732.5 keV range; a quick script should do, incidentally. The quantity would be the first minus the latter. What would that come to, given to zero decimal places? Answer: 238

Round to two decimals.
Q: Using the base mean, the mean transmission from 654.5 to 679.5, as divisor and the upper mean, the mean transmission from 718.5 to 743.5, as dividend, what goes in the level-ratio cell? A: 1.15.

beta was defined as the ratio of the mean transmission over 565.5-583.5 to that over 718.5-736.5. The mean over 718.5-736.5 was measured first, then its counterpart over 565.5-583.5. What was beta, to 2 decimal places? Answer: 0.63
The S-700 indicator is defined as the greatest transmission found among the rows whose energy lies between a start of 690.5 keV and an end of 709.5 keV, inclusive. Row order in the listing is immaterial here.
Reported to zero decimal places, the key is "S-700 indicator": 288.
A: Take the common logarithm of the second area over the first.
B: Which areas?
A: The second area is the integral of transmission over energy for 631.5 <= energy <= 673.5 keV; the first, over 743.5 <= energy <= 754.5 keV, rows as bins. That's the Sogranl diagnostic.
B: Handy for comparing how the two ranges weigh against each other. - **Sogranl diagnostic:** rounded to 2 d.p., 0.49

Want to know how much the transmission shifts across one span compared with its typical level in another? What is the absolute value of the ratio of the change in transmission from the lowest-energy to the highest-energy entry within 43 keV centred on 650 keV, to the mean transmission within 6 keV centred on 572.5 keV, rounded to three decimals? 0.121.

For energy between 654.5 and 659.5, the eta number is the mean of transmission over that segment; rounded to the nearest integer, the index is 283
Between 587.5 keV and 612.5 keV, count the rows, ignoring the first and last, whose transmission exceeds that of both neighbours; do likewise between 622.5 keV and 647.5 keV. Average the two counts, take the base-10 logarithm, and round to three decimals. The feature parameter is 0.740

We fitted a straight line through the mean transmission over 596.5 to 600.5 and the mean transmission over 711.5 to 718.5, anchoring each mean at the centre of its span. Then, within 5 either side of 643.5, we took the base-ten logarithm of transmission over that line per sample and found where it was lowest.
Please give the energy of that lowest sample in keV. 644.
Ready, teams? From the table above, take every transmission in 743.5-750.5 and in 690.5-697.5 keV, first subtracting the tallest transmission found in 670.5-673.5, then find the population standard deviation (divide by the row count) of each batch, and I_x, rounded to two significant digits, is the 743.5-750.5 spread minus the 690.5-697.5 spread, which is -11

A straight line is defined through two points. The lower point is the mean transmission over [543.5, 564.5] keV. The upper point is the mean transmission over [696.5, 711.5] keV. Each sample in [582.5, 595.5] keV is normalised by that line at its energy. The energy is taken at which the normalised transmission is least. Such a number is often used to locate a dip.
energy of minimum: 583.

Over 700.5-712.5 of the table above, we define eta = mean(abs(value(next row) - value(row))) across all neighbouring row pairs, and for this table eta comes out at 6.8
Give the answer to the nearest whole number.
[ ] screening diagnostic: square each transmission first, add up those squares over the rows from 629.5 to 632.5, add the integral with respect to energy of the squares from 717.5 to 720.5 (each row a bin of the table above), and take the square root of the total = 666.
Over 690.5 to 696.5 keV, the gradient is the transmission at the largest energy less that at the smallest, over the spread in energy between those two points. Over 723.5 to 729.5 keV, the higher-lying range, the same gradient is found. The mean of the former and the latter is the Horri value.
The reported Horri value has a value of 4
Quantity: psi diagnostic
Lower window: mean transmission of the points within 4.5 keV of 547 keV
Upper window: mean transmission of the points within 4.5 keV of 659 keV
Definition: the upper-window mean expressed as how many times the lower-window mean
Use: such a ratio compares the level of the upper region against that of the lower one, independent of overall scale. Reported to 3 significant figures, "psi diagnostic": 1.29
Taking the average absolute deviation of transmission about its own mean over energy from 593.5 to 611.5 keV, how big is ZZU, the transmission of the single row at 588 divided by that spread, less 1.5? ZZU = 53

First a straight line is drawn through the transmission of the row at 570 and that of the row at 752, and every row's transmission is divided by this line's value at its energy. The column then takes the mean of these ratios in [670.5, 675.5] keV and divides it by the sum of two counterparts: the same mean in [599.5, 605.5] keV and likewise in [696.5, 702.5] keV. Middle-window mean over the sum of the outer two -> 0.50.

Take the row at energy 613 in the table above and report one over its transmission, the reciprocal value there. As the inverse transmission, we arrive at 0.0041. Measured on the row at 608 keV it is 0.0042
